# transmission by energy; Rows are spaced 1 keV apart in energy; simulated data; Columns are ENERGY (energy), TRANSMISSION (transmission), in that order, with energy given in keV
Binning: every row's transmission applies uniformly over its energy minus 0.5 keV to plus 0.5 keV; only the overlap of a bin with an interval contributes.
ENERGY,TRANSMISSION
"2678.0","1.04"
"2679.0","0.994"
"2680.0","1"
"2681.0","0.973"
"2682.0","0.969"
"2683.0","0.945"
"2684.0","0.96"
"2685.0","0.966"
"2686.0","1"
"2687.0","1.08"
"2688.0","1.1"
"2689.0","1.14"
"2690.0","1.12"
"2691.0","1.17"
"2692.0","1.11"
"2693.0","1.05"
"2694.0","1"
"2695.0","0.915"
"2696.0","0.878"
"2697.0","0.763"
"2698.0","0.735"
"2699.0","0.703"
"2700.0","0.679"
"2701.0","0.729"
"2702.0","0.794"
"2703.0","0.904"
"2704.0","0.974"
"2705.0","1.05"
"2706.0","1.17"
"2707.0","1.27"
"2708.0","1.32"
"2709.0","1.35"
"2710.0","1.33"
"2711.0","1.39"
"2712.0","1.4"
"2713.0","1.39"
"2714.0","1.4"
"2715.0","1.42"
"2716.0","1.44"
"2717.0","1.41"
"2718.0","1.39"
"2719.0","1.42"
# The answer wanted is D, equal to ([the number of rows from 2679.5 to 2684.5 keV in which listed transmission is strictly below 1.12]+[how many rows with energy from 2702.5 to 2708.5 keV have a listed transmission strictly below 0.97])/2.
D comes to 3.0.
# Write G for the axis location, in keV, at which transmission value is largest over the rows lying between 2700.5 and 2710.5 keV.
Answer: 2709.0 keV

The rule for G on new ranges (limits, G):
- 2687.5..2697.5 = 2691.0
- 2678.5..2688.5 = 2688.0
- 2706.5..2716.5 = 2716.0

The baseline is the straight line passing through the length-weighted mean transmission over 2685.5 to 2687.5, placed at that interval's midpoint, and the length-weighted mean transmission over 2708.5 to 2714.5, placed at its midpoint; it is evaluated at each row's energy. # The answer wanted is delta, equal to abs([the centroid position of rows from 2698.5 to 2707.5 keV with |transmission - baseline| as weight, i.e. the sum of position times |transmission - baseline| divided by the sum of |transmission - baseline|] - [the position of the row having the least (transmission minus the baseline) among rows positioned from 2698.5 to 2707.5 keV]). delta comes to 1.8 keV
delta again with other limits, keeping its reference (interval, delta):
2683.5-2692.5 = 2.8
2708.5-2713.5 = 0.9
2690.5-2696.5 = 1.4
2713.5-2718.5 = 0.8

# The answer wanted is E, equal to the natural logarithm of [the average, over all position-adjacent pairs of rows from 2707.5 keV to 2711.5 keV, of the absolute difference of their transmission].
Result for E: -3.31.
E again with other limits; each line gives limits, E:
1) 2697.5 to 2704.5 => -2.84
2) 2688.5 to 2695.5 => -2.92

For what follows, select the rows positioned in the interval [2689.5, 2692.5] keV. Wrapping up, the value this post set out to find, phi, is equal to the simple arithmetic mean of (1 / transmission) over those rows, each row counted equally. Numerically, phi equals 0.88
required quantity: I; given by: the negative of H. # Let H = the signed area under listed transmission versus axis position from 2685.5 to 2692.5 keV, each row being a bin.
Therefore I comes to -7.7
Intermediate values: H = 7.7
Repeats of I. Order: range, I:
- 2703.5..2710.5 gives -8.5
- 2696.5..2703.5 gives -5.3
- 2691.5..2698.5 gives -6.5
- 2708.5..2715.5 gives -9.7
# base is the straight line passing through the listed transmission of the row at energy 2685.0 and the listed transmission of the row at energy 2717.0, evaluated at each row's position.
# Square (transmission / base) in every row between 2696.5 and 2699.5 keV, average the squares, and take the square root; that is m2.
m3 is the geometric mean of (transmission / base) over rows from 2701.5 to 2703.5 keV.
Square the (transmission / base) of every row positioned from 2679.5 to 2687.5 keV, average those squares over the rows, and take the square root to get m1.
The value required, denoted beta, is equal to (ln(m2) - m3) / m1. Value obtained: -1.10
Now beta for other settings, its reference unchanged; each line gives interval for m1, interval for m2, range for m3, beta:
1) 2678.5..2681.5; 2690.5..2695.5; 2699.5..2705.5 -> -0.65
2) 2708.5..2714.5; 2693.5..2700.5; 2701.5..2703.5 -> -0.99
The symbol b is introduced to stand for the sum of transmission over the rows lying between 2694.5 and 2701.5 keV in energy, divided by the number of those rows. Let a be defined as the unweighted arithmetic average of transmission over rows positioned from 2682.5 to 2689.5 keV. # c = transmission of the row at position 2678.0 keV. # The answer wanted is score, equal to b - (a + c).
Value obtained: -1.30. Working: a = 1.03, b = 0.77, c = 1.04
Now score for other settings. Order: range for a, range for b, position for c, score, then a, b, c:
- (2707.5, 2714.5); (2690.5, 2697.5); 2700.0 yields -1.06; 1.37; 0.98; 0.679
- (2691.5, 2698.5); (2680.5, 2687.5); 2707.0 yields -1.21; 0.92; 0.98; 1.27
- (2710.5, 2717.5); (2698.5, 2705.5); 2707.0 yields -1.84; 1.41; 0.83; 1.27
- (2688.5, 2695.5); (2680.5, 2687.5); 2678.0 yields -1.13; 1.07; 0.98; 1.04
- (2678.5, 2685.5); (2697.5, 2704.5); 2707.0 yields -1.45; 0.97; 0.79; 1.27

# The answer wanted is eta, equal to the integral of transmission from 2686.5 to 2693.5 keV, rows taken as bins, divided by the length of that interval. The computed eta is 1.11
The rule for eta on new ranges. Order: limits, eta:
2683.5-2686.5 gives 0.98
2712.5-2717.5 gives 1.41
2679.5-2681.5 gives 0.99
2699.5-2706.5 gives 0.90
